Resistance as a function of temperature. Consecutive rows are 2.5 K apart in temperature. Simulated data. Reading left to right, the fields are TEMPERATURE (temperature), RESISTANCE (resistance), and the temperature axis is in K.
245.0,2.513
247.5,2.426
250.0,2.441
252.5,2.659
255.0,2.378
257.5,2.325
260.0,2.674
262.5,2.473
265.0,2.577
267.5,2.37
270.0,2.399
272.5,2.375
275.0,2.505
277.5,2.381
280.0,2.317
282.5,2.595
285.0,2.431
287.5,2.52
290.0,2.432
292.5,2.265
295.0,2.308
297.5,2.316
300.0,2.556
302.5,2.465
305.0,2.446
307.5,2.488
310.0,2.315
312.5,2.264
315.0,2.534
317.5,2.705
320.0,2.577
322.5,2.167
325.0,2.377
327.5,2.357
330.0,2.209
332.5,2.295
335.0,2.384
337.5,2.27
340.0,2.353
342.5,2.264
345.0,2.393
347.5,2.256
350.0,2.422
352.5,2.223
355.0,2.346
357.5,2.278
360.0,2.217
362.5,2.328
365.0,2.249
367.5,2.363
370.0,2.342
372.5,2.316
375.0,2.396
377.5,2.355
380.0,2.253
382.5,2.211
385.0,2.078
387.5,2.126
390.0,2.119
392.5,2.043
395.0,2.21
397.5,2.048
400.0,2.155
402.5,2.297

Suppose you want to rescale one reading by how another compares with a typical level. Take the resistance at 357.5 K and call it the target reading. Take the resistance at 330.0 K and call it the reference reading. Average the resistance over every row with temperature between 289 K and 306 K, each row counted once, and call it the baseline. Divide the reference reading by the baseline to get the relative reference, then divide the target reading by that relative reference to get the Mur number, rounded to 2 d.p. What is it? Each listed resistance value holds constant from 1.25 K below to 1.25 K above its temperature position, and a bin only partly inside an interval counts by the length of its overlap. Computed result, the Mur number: 2.47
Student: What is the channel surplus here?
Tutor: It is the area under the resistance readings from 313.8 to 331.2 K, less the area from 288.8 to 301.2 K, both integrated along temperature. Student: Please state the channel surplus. 13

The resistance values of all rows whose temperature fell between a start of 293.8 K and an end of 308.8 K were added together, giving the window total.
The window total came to 14.6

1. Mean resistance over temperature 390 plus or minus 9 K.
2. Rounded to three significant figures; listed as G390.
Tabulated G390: 2.12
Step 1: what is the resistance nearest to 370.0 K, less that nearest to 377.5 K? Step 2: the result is -0.01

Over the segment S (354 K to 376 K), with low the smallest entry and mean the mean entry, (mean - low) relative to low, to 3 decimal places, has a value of 0.044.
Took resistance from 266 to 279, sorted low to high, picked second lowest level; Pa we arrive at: 2.375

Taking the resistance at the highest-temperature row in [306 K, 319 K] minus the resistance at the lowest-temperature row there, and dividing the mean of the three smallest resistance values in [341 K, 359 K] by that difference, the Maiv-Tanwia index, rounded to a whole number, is 10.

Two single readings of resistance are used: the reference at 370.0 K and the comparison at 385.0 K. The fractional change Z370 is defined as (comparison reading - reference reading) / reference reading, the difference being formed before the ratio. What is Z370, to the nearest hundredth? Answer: -0.11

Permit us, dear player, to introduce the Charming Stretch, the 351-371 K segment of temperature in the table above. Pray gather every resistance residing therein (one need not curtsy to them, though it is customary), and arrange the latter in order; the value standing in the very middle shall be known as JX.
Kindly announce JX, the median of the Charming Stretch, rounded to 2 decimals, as 2.30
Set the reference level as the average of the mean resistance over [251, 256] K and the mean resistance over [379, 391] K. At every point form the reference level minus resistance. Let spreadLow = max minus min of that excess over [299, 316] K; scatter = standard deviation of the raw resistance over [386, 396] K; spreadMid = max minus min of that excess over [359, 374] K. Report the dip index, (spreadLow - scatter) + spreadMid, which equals 0.4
